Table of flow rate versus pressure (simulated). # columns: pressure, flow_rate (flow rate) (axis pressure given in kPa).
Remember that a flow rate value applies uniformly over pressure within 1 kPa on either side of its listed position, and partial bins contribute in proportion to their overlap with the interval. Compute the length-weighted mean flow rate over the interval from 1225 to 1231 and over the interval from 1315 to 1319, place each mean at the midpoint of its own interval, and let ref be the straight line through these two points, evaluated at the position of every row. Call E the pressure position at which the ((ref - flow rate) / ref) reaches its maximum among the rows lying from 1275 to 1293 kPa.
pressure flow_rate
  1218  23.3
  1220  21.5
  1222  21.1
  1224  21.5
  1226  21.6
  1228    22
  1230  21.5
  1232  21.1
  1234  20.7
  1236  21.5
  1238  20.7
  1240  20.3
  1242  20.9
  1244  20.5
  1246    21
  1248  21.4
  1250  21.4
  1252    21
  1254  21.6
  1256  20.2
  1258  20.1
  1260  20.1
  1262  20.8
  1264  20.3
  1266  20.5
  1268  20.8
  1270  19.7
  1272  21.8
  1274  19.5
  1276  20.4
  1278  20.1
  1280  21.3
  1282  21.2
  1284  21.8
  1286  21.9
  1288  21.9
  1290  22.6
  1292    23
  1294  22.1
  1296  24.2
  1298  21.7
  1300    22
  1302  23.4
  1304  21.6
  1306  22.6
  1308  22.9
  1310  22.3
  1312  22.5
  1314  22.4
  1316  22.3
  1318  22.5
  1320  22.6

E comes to 1278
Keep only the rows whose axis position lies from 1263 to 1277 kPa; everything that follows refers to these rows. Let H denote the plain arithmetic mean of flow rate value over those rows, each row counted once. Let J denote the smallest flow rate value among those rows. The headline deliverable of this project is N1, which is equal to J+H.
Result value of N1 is 39.9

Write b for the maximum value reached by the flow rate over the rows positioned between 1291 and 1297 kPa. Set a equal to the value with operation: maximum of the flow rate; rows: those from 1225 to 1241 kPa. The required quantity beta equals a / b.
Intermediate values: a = 22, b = 24.2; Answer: 0.909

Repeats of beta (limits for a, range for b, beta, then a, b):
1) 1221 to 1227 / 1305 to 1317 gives 0.943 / 21.6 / 22.9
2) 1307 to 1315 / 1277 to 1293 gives 0.996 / 22.9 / 23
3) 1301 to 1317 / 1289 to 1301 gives 0.967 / 23.4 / 24.2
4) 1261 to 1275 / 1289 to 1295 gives 0.948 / 21.8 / 23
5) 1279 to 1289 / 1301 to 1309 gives 0.936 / 21.9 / 23.4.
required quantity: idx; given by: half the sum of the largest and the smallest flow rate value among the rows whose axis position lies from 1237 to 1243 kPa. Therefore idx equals 20.6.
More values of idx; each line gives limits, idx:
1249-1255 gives 21.3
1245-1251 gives 21.2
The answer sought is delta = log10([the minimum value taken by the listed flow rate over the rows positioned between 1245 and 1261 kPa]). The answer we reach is 1.30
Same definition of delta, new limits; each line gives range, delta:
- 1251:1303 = 1.29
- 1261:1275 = 1.29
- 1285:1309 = 1.33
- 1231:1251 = 1.31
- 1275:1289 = 1.30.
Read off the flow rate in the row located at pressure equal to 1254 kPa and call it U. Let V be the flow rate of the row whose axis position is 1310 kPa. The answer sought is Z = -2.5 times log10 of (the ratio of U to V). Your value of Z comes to 0.035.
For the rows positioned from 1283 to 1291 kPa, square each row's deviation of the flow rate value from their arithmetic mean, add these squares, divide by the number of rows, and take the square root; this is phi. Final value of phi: 0.32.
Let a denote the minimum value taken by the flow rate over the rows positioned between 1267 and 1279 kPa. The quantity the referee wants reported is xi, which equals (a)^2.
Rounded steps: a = 19.5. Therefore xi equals 380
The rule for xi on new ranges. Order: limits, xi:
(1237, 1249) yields 412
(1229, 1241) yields 412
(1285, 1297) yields 480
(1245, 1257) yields 408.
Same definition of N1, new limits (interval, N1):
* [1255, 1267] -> 40.4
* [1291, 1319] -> 44.1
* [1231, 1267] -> 40.9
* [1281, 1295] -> 43.3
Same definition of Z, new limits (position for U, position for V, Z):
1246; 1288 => 0.046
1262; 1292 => 0.109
